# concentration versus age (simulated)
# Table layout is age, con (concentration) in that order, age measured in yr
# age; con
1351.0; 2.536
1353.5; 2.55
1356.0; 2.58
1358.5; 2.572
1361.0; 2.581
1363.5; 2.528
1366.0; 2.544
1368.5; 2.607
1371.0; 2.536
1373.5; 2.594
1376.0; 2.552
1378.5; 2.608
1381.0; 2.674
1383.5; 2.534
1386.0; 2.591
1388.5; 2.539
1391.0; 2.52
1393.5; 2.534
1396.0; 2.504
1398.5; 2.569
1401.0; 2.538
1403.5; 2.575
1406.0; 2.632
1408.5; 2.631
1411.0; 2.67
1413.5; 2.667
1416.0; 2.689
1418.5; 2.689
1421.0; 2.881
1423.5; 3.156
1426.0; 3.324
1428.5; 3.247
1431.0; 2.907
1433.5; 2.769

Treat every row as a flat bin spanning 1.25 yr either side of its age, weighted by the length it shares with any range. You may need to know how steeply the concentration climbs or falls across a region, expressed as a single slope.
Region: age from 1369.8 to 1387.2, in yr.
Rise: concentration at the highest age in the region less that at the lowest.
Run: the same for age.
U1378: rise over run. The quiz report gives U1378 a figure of 0.0037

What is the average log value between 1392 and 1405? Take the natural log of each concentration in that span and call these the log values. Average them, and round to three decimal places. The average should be 0.934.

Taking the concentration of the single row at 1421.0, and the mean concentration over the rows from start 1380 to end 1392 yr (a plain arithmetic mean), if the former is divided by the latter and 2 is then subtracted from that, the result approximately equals -0.88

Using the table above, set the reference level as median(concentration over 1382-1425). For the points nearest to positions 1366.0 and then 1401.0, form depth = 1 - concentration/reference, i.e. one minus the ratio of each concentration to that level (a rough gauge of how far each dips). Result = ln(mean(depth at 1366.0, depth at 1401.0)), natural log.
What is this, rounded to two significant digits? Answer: -3.9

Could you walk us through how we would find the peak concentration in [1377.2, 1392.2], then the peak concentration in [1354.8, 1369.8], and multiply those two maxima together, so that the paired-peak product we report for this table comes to 7.0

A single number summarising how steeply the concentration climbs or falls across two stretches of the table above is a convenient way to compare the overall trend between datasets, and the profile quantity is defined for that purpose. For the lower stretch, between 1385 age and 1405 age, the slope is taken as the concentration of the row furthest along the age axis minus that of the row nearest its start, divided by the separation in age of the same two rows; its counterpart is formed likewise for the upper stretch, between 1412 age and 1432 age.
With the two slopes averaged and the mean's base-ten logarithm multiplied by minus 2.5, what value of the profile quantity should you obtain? 5.5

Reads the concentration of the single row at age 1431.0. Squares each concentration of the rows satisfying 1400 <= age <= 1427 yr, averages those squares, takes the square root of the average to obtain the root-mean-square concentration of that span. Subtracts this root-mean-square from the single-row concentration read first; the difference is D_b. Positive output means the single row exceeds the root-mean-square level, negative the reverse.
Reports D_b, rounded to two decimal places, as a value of 0.13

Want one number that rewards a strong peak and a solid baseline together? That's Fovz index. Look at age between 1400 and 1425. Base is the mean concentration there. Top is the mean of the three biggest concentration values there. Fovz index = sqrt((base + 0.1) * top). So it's 2.86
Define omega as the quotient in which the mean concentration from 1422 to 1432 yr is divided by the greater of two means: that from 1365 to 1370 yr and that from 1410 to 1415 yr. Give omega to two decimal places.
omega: 1.18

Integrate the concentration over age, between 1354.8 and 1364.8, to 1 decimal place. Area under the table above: 25.7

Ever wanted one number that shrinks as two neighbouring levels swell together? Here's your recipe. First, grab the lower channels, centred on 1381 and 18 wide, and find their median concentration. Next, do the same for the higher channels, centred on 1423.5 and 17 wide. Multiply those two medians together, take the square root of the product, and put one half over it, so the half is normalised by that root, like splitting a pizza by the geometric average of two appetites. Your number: 0.182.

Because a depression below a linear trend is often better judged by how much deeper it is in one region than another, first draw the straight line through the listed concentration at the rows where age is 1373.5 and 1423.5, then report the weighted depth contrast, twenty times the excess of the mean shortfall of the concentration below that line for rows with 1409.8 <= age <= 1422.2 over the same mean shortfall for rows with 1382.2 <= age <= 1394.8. 3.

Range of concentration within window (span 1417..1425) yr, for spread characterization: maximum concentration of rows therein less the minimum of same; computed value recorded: 0.47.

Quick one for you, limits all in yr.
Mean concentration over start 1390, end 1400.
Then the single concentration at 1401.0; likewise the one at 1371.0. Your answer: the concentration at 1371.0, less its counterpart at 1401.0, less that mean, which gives -2.5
